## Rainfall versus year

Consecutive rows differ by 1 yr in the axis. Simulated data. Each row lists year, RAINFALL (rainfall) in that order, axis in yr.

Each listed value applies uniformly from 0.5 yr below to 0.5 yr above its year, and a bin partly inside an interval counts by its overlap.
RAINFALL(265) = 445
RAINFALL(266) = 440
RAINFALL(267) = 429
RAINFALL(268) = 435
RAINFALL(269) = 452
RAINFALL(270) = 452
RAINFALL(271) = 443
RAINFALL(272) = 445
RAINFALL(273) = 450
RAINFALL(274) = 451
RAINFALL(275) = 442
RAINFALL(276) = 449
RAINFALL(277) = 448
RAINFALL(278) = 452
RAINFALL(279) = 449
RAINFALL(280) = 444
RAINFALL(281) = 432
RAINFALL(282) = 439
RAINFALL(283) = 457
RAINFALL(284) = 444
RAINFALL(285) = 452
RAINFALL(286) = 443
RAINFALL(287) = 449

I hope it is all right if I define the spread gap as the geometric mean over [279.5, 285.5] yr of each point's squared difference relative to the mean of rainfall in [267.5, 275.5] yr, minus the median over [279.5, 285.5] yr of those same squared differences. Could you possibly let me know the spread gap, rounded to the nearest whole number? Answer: -11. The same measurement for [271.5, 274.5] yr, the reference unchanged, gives -6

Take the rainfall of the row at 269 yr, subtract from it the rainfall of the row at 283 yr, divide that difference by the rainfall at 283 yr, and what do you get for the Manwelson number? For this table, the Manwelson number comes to -0.011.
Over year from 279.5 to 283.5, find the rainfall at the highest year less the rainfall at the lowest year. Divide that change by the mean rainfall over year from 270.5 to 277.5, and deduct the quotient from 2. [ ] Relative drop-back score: 1.971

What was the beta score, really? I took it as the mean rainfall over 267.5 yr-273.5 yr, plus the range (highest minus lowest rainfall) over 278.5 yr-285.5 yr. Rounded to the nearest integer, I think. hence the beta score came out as 471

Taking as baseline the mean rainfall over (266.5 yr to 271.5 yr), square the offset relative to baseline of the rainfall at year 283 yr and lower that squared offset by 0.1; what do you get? 219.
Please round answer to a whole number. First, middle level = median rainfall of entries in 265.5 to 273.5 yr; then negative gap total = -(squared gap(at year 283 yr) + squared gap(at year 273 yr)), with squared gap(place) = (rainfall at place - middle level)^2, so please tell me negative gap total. -205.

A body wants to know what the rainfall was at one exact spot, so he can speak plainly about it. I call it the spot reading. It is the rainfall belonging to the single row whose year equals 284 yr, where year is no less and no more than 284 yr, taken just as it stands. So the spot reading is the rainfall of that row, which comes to 444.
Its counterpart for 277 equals 448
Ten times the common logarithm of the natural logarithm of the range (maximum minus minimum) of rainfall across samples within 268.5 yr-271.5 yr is 3.4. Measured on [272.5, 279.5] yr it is 3.6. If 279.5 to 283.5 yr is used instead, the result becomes 5.1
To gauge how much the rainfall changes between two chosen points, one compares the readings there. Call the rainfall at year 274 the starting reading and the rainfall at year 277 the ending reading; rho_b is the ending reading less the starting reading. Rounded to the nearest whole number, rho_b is -3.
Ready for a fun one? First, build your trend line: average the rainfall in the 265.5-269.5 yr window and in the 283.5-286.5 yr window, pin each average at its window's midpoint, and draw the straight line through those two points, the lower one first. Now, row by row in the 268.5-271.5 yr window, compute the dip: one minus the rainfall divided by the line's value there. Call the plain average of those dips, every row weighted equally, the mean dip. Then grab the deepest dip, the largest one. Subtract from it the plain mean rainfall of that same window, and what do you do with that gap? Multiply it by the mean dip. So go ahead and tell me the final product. 9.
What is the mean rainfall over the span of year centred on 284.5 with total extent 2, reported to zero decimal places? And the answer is 448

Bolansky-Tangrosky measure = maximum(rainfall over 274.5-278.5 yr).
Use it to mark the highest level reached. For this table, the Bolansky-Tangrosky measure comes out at 452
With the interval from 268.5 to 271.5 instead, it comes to 452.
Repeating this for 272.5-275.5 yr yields 451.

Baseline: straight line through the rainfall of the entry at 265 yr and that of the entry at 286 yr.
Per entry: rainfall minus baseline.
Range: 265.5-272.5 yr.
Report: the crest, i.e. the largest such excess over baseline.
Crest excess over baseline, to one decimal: 7.5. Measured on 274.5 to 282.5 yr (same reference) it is 8.2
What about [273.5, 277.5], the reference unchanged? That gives 6.9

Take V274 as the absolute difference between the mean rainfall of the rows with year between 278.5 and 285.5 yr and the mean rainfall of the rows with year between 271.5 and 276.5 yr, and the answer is 2.1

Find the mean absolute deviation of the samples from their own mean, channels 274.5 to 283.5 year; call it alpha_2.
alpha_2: 5.8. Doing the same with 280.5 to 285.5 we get 7.8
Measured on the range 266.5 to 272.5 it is 7.1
